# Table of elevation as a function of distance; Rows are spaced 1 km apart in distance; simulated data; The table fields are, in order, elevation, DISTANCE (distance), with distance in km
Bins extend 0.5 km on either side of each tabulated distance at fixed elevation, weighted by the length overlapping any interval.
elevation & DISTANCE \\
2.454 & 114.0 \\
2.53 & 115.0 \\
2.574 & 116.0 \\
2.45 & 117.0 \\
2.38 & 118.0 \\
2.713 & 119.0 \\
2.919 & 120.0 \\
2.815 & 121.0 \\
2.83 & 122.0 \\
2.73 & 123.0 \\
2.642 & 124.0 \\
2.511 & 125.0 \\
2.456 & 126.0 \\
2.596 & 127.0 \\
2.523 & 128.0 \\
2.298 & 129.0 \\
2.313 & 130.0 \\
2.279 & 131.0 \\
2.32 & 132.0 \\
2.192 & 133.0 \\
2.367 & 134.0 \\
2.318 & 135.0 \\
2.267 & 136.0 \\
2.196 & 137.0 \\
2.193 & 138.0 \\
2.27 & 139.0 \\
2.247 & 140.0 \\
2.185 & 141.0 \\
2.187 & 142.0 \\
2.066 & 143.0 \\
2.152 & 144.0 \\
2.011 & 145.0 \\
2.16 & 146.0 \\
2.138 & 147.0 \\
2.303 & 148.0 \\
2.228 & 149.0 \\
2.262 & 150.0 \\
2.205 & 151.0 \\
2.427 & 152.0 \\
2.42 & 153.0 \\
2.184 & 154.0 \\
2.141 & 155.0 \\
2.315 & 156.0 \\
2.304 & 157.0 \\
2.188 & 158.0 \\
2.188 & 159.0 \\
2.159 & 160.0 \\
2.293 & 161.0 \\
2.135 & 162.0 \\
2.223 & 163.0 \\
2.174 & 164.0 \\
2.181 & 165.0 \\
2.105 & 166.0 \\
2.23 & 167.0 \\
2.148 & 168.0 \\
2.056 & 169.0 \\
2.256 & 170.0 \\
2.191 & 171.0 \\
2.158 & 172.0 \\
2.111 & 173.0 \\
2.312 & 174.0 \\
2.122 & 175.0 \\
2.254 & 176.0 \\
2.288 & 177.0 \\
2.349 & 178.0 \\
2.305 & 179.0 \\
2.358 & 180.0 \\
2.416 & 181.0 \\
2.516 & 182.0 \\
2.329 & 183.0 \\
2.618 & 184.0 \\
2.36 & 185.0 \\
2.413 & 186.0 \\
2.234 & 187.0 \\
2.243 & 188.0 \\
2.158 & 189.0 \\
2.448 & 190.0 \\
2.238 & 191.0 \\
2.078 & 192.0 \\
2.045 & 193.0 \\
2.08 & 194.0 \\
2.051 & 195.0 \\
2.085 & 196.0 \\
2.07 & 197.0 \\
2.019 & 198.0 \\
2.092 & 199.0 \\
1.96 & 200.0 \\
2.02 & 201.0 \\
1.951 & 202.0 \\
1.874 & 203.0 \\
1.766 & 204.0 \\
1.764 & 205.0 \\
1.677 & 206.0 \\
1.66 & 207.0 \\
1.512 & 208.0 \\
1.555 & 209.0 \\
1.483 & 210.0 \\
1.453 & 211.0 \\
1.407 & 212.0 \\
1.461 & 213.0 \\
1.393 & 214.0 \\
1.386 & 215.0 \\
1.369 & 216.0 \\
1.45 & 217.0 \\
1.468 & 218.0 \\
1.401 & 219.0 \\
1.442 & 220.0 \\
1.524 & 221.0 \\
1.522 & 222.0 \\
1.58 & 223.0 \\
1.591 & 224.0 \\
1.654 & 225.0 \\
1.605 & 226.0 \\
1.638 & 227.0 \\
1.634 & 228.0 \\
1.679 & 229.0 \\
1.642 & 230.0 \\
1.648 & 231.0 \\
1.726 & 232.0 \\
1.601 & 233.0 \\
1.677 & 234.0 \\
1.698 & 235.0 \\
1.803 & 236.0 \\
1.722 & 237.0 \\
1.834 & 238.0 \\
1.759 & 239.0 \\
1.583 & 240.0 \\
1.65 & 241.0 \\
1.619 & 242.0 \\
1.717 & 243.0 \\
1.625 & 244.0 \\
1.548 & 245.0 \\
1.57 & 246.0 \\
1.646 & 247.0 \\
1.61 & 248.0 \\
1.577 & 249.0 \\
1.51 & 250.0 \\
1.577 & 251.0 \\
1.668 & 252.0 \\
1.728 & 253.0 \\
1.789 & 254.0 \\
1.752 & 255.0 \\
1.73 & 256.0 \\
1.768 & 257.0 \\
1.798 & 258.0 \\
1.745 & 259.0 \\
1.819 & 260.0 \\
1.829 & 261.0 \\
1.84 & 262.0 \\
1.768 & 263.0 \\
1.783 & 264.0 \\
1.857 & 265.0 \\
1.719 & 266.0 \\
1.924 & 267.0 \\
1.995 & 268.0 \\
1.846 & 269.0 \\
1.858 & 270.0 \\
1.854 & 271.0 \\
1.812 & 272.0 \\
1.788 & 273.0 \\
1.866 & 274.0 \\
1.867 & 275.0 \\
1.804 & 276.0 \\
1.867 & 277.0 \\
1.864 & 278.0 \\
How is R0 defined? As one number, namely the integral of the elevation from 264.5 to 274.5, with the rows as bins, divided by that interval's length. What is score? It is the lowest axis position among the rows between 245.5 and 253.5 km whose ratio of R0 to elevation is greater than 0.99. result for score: 246.0 km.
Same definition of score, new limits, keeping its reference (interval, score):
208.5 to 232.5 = 209.0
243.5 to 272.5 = 244.0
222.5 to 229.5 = 223.0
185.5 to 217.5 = 204.0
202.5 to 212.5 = 204.0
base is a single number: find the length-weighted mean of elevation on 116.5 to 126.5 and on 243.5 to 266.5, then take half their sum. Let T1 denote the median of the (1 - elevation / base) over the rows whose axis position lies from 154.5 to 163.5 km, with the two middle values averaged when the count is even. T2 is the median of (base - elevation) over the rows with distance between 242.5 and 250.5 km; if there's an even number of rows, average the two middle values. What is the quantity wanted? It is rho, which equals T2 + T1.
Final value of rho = 0.58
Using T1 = -0.01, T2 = 0.58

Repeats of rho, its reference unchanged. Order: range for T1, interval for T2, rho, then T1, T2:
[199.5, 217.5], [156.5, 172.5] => 0.29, 0.30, -0.01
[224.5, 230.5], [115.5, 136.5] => -0.03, 0.25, -0.28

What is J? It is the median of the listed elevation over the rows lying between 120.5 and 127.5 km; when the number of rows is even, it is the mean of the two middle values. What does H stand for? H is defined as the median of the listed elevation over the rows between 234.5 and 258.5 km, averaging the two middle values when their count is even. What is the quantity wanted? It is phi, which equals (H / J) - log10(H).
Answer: 0.41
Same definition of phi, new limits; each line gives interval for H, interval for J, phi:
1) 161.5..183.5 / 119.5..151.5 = 0.63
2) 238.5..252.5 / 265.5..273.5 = 0.66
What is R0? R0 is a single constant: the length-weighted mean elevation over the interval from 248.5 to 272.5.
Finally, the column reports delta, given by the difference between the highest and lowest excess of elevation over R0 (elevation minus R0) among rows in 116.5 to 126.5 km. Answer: 0.5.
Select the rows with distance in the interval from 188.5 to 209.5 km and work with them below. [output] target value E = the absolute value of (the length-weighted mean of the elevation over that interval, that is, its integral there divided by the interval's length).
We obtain 2.0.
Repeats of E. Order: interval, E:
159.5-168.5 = 2.2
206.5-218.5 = 1.5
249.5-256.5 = 1.7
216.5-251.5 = 1.6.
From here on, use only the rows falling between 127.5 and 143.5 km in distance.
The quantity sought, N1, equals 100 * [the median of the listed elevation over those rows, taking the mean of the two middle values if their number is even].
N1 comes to 227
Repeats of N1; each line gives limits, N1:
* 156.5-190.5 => 224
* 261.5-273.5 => 184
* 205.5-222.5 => 146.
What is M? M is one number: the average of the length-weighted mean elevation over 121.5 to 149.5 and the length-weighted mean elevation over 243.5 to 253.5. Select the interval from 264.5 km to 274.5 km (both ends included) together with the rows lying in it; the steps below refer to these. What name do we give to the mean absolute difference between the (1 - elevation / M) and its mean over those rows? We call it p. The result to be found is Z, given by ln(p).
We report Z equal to -3.7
